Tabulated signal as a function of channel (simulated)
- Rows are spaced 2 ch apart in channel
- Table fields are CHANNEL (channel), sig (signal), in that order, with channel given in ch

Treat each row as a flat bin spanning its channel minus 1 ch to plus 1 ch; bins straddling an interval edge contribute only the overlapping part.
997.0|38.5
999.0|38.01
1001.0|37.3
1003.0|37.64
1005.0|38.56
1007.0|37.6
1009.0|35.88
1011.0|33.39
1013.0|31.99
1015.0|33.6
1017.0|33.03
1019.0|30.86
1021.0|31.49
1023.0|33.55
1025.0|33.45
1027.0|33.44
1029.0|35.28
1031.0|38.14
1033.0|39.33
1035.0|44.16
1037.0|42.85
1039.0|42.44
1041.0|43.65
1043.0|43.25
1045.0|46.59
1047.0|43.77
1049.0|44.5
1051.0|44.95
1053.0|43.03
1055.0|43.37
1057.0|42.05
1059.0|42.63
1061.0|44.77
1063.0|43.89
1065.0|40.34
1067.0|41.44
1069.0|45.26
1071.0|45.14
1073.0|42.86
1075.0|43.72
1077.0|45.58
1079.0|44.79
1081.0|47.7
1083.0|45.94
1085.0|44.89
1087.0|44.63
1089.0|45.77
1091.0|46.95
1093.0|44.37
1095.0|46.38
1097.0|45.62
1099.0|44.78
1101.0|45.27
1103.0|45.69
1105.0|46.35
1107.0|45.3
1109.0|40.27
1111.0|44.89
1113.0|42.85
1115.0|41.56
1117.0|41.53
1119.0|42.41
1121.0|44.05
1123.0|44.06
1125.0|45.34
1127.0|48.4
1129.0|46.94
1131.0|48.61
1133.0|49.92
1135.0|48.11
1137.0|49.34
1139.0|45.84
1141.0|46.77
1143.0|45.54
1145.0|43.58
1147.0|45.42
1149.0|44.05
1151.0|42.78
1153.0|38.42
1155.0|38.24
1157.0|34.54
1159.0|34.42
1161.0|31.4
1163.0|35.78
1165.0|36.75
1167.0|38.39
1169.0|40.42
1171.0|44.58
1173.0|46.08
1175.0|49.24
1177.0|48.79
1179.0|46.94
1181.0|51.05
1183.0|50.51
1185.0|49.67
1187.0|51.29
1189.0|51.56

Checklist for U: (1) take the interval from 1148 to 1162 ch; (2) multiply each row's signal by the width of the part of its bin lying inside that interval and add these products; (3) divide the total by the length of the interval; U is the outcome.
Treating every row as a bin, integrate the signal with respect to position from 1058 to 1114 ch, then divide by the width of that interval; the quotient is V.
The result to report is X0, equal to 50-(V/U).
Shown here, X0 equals 48.8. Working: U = 38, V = 44.6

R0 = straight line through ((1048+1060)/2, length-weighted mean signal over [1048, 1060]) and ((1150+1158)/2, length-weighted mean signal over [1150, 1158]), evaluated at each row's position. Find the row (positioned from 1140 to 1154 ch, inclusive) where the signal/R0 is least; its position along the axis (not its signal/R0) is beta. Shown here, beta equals 1153.0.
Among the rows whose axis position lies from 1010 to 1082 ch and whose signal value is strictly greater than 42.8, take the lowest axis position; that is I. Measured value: 1035.0 ch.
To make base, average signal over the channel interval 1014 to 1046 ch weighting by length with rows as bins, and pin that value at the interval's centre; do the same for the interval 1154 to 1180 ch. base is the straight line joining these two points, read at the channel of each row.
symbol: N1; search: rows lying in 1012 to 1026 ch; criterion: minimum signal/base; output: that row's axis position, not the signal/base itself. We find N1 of 1019.0 ch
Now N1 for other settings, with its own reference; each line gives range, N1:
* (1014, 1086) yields 1019.0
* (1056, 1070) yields 1065.0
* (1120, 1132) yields 1123.0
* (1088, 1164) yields 1161.0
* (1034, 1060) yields 1057.0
